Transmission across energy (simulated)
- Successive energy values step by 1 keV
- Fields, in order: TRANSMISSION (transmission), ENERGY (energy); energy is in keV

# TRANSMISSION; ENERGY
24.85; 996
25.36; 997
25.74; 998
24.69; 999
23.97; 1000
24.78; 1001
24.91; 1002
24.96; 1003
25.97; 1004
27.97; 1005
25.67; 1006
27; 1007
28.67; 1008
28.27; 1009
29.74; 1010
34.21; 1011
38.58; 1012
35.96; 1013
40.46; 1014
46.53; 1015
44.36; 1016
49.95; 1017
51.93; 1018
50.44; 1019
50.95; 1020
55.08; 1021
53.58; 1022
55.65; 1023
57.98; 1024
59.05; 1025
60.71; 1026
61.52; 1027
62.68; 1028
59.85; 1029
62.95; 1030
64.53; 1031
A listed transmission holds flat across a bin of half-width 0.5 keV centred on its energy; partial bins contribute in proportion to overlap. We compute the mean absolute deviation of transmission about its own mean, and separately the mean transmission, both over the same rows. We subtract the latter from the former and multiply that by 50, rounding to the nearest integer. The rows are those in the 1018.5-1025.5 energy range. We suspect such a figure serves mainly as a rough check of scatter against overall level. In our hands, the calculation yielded -2604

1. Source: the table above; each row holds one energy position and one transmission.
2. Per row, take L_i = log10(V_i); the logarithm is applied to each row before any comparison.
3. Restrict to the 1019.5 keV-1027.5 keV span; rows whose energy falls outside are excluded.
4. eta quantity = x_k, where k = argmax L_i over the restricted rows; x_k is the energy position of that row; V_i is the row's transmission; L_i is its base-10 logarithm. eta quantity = 1027 keV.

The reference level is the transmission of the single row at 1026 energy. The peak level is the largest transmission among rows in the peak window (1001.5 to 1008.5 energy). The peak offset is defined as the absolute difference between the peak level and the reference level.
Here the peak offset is 32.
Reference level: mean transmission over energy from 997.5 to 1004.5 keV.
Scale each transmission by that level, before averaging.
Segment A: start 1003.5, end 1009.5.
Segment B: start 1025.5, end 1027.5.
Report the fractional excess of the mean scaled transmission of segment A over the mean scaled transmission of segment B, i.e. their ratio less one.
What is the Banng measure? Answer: -0.55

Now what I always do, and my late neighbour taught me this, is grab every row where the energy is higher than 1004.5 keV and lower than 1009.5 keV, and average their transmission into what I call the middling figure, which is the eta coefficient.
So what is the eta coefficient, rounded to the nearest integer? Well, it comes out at 28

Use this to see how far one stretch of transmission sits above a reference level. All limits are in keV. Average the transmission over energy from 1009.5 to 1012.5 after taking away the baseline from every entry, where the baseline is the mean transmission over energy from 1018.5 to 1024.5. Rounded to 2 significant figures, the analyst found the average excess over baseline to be -20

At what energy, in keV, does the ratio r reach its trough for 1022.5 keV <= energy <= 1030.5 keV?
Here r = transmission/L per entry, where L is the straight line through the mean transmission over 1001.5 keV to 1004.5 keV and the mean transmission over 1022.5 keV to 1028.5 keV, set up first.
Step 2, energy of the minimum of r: 1029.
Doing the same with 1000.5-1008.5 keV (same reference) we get 1006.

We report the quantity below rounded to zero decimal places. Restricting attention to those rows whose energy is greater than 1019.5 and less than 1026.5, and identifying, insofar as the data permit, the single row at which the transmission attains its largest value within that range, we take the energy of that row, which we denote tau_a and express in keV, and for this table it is 1026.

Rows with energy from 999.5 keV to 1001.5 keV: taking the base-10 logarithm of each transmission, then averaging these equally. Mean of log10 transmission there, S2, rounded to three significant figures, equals 1.39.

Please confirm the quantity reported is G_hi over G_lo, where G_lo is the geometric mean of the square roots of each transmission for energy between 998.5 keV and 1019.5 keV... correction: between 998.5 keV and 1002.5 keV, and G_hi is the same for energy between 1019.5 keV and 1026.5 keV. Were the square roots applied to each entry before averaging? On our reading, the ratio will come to 1.51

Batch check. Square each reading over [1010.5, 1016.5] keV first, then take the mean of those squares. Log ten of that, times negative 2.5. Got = -8.0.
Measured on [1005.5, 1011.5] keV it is -7.3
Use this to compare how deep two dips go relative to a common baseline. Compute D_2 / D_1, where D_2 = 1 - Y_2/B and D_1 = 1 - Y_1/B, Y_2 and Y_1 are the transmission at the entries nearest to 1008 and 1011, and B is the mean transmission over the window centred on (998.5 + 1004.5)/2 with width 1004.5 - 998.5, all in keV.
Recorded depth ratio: 0.41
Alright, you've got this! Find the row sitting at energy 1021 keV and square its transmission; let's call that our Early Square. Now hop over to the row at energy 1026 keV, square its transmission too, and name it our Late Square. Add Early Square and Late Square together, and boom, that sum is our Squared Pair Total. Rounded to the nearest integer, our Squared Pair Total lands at 6720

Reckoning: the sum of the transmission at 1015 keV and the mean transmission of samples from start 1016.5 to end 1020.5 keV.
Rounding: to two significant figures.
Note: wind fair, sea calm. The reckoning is 97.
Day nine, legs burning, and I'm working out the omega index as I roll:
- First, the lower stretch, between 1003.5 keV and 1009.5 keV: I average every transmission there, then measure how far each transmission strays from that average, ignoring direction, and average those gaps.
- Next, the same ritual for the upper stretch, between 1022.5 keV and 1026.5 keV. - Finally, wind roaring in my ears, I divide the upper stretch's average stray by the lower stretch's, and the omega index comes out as 1.5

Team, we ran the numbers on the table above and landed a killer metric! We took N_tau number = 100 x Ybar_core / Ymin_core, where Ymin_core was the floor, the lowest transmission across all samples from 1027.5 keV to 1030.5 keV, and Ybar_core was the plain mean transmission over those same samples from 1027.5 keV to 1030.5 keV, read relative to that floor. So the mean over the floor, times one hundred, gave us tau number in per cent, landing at 103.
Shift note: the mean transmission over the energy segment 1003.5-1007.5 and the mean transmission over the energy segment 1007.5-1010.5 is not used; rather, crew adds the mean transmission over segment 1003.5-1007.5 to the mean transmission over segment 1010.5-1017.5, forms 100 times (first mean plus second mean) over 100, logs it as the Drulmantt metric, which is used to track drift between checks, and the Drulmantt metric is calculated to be 68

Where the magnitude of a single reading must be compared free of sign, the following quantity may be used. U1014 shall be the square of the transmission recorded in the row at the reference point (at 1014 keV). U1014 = 1637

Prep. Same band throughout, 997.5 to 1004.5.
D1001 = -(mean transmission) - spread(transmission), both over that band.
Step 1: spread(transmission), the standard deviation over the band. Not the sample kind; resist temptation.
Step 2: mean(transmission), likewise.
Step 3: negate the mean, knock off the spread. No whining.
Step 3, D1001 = -26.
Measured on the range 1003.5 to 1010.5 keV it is -29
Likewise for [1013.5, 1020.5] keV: -52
